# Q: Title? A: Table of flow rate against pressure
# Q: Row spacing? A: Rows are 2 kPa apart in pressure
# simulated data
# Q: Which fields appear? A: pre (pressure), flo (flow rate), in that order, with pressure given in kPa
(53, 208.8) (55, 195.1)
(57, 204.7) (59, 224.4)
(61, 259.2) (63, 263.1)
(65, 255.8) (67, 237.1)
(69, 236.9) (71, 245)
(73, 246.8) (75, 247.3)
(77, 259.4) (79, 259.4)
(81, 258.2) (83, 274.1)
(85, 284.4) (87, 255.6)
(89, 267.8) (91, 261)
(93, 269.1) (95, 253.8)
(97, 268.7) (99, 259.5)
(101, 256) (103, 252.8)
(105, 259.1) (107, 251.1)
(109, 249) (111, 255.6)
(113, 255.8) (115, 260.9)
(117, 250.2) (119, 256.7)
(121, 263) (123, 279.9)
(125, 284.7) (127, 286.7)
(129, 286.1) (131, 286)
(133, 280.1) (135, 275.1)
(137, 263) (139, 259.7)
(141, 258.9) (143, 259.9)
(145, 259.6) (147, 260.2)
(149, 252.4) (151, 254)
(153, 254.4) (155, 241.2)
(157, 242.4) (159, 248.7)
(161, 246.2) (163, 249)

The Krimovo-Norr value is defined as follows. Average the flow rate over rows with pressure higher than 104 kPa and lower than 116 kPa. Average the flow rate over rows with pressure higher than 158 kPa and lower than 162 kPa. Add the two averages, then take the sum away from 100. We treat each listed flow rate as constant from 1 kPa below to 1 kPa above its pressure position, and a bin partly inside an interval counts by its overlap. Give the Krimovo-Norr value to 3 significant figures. -403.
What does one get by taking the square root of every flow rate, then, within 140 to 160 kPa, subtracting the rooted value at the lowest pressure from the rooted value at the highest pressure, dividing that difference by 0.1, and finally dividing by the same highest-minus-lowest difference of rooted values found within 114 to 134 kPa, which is -5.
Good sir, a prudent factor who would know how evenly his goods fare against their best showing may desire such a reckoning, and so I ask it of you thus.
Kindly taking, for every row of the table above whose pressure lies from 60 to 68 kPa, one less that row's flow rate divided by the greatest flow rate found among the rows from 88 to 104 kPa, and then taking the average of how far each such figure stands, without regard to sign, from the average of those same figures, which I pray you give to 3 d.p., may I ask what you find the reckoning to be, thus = 0.031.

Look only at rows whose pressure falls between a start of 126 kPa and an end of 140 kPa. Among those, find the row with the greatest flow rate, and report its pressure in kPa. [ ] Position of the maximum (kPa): 127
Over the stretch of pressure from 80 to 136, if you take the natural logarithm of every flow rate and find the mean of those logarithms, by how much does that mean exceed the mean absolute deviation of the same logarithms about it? 5.540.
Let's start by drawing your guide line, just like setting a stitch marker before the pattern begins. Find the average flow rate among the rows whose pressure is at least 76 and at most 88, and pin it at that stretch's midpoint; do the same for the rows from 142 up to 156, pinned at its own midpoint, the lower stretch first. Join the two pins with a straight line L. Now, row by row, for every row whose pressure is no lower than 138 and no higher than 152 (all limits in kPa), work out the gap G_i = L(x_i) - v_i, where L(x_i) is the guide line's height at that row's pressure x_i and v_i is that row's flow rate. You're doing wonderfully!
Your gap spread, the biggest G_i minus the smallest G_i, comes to 7.5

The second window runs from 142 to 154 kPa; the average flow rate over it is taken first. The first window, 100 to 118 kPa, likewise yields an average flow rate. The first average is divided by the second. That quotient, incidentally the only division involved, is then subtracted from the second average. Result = 256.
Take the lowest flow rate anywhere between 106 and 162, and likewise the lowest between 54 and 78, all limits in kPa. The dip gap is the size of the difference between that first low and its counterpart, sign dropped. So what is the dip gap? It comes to 46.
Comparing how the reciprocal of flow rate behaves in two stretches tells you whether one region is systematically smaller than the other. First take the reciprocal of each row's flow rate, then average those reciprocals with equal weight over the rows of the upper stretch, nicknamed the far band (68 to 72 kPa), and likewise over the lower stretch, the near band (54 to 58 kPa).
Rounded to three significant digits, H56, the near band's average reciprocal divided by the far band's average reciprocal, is 1.21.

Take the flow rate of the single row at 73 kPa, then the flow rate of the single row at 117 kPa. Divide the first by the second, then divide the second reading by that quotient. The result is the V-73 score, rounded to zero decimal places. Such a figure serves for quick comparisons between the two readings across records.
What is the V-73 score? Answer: 254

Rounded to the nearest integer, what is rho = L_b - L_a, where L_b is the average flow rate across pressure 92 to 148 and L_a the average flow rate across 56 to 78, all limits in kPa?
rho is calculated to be 21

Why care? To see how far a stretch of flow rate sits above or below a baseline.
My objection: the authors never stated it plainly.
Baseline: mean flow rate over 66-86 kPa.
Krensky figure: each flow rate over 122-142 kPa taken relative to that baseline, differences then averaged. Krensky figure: 21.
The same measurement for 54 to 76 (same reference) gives -17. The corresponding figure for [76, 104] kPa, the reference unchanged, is 8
